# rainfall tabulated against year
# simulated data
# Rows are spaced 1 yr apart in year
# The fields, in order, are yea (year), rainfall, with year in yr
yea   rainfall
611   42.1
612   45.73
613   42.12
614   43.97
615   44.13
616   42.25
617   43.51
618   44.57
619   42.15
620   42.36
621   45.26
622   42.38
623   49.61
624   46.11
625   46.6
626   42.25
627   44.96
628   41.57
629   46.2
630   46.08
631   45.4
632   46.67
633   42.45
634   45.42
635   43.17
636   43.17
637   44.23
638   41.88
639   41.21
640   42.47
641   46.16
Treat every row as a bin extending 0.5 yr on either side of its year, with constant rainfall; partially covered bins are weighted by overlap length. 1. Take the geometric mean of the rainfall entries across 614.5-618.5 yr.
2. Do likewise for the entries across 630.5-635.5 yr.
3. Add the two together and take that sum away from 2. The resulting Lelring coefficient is -86.2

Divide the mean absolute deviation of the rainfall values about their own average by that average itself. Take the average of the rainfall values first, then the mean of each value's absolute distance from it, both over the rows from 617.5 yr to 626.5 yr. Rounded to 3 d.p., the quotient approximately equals 0.046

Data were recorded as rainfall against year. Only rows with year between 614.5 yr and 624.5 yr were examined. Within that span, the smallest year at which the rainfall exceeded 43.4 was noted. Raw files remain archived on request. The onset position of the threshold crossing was 615 yr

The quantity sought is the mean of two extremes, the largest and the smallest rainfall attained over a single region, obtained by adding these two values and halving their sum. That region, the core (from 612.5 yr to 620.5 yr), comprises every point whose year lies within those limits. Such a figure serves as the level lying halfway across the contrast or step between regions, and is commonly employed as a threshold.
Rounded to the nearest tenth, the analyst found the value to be 43.3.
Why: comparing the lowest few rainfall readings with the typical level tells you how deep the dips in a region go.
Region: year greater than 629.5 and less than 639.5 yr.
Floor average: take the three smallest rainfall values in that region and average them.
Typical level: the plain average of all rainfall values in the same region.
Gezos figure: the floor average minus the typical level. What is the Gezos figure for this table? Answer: -2.1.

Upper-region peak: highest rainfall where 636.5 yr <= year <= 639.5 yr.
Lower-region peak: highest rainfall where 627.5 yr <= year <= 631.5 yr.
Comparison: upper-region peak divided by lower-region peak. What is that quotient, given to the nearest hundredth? 0.96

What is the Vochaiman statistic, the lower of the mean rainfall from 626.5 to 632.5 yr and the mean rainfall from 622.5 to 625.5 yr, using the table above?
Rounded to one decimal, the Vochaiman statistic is 45.1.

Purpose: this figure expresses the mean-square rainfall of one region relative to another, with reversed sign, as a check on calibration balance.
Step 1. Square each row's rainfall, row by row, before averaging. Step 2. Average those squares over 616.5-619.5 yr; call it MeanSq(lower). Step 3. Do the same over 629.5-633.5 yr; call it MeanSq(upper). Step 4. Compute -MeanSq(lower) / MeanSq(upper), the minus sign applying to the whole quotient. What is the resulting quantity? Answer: -0.92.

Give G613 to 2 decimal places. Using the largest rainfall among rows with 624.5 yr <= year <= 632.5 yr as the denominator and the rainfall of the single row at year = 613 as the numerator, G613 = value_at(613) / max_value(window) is 0.90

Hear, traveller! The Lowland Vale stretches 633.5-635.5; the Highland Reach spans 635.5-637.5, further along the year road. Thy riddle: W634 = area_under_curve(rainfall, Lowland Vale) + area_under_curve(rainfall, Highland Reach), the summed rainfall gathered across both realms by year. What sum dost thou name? 176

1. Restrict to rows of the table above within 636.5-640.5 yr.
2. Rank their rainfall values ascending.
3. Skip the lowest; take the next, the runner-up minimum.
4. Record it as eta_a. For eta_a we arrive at 41.88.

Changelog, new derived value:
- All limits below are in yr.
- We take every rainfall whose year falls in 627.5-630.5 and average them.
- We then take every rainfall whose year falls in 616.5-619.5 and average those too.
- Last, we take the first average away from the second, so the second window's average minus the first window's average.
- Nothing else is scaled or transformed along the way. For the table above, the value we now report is -1.21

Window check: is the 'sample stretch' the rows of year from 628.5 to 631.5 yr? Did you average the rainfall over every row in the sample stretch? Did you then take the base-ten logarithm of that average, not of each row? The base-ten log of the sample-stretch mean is 1.66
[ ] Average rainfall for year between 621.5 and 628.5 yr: 44.8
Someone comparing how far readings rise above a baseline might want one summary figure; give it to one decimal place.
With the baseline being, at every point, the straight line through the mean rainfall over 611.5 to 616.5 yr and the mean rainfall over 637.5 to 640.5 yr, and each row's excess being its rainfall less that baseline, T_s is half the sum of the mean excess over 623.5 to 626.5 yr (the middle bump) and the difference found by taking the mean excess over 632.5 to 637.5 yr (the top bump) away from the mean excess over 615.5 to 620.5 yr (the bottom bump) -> 0.1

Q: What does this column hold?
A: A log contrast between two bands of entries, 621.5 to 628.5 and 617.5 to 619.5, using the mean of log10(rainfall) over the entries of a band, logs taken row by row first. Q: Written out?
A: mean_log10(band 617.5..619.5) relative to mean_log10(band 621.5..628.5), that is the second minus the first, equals -0.013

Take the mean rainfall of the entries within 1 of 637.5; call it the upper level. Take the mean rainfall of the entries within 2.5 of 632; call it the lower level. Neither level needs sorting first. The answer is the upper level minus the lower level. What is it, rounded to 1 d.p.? -2.1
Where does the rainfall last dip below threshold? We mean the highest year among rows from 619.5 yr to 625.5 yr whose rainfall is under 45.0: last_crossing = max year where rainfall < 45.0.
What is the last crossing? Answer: 622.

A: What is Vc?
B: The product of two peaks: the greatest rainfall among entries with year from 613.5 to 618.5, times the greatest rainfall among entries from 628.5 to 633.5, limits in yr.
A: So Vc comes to 2080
